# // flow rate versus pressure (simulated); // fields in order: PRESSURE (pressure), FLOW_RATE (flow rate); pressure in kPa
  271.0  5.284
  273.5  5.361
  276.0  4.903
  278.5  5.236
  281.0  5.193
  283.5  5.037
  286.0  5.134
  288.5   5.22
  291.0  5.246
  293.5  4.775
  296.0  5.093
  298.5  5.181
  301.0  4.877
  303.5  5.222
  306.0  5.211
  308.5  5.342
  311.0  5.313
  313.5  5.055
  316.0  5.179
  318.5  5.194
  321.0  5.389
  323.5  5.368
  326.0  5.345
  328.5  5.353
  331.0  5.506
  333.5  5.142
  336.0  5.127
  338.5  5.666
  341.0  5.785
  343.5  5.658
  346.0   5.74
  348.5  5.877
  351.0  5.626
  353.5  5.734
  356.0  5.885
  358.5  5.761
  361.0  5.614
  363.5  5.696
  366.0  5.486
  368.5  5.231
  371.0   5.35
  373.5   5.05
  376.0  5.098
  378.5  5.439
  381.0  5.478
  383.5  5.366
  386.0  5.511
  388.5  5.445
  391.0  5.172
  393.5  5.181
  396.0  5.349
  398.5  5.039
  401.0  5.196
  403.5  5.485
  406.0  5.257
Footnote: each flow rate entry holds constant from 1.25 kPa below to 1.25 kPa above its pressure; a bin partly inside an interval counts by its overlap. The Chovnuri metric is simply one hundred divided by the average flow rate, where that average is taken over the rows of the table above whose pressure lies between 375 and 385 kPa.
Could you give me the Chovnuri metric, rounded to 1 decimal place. 18.7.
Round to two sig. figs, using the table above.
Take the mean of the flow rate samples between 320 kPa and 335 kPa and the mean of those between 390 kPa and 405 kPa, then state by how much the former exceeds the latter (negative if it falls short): 0.11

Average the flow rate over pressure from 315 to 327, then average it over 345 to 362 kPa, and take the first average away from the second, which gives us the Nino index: 0.45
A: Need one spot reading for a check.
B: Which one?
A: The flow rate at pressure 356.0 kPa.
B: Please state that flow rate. 5.885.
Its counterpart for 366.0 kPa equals 5.486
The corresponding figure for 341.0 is 5.785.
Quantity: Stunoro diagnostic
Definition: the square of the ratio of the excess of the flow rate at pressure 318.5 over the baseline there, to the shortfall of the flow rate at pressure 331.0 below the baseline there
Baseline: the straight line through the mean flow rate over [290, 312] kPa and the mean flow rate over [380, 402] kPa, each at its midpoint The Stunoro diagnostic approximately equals 0.0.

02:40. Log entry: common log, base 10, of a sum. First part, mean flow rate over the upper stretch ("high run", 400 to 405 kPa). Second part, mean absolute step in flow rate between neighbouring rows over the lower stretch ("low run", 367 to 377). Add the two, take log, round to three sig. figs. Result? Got 0.740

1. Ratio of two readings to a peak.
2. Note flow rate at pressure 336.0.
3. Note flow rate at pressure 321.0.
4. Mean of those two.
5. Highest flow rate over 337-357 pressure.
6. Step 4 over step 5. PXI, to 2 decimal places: 0.89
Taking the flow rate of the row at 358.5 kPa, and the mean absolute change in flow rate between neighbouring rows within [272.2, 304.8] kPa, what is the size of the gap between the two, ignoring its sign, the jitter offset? 5.5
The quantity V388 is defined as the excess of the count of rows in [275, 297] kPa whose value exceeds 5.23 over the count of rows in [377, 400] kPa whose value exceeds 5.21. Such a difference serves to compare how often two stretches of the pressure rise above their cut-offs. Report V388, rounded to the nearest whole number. -4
